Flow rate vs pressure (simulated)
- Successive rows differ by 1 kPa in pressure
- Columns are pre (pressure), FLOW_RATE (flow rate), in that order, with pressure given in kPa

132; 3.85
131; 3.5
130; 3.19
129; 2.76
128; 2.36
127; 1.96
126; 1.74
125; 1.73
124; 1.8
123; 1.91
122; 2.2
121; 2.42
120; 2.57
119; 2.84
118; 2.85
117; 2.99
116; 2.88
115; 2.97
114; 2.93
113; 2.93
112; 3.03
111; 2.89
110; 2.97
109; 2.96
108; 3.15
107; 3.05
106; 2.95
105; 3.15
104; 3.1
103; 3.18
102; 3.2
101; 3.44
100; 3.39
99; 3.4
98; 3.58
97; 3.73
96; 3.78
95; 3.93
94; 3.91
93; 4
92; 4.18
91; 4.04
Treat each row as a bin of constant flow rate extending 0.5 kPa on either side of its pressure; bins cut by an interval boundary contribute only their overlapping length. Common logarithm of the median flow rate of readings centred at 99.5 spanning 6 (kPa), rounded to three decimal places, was 0.534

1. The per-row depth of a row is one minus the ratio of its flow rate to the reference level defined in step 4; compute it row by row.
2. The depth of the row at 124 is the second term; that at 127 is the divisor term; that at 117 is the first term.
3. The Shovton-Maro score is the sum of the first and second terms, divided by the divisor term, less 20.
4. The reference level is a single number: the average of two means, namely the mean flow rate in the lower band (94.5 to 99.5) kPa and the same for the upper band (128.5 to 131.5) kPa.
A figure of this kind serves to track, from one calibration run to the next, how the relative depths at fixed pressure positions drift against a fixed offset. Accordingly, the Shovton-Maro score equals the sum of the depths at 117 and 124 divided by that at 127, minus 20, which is -18.6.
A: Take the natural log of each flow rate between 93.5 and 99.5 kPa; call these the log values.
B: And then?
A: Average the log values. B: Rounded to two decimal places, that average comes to 1.31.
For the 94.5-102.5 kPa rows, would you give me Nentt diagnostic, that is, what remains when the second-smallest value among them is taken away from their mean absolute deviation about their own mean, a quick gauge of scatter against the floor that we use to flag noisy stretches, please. -3.2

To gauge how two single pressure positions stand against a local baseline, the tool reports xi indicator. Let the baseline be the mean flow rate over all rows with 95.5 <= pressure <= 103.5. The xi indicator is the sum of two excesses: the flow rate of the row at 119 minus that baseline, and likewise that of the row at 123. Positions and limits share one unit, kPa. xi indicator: -2.2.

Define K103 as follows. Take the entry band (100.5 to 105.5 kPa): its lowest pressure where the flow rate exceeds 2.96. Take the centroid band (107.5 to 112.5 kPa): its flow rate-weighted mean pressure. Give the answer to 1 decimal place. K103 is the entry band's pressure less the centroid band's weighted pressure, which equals -9.0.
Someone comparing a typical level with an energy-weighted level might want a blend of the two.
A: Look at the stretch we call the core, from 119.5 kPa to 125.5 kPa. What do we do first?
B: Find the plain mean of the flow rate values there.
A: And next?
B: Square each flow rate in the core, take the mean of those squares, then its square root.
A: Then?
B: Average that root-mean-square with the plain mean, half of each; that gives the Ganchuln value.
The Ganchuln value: 2.1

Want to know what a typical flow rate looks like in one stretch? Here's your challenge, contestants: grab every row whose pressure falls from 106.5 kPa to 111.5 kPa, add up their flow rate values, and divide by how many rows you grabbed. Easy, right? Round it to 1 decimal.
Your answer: 3.0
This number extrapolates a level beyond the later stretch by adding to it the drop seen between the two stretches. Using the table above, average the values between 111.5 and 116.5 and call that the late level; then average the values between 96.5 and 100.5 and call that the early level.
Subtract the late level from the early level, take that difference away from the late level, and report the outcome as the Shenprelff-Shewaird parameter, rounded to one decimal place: 2.4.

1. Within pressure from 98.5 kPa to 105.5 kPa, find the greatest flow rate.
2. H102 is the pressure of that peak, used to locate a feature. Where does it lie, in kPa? 101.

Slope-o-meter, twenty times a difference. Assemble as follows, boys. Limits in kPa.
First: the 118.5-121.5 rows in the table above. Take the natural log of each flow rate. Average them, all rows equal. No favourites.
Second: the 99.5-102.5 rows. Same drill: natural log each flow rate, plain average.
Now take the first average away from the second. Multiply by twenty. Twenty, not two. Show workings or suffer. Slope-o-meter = 5.0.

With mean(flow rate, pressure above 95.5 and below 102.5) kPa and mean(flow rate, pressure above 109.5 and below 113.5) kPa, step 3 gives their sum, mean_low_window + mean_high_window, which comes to 6.46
